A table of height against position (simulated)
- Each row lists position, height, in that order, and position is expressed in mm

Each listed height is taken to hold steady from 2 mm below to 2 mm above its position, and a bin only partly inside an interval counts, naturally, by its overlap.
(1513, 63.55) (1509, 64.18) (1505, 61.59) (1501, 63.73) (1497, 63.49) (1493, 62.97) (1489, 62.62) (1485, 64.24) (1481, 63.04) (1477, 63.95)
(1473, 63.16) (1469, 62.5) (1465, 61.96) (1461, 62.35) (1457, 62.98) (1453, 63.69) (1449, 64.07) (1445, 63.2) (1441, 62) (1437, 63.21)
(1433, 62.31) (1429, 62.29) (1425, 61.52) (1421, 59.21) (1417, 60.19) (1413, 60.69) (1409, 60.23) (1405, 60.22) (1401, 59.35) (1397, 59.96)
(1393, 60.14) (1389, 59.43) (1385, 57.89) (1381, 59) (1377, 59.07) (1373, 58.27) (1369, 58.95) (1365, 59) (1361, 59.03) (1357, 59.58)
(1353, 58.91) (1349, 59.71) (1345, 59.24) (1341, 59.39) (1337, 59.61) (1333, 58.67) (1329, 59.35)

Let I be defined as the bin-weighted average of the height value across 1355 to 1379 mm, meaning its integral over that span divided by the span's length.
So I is 59.0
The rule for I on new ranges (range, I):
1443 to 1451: 63.6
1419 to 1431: 61.0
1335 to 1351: 59.5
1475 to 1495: 63.4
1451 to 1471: 62.7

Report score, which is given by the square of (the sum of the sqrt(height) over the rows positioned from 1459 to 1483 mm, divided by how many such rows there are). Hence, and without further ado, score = 62.8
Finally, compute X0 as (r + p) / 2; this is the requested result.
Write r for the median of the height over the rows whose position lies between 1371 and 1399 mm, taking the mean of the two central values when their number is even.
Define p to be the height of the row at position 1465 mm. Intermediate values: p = 61.96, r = 59.1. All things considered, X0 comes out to 60.5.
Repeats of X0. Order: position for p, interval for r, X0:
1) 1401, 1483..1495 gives 61.2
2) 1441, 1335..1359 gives 60.7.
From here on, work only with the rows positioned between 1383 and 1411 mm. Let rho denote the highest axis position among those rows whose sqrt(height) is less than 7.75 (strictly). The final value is 1401 mm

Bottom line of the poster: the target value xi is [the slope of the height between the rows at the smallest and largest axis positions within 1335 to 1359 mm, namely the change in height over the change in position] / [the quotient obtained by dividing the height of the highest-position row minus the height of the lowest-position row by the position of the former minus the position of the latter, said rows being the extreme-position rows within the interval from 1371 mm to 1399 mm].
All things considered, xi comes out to -0.02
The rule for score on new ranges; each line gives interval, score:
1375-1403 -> 59.3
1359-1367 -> 59.0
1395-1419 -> 60.1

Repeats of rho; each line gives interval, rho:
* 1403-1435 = 1421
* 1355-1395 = 1389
